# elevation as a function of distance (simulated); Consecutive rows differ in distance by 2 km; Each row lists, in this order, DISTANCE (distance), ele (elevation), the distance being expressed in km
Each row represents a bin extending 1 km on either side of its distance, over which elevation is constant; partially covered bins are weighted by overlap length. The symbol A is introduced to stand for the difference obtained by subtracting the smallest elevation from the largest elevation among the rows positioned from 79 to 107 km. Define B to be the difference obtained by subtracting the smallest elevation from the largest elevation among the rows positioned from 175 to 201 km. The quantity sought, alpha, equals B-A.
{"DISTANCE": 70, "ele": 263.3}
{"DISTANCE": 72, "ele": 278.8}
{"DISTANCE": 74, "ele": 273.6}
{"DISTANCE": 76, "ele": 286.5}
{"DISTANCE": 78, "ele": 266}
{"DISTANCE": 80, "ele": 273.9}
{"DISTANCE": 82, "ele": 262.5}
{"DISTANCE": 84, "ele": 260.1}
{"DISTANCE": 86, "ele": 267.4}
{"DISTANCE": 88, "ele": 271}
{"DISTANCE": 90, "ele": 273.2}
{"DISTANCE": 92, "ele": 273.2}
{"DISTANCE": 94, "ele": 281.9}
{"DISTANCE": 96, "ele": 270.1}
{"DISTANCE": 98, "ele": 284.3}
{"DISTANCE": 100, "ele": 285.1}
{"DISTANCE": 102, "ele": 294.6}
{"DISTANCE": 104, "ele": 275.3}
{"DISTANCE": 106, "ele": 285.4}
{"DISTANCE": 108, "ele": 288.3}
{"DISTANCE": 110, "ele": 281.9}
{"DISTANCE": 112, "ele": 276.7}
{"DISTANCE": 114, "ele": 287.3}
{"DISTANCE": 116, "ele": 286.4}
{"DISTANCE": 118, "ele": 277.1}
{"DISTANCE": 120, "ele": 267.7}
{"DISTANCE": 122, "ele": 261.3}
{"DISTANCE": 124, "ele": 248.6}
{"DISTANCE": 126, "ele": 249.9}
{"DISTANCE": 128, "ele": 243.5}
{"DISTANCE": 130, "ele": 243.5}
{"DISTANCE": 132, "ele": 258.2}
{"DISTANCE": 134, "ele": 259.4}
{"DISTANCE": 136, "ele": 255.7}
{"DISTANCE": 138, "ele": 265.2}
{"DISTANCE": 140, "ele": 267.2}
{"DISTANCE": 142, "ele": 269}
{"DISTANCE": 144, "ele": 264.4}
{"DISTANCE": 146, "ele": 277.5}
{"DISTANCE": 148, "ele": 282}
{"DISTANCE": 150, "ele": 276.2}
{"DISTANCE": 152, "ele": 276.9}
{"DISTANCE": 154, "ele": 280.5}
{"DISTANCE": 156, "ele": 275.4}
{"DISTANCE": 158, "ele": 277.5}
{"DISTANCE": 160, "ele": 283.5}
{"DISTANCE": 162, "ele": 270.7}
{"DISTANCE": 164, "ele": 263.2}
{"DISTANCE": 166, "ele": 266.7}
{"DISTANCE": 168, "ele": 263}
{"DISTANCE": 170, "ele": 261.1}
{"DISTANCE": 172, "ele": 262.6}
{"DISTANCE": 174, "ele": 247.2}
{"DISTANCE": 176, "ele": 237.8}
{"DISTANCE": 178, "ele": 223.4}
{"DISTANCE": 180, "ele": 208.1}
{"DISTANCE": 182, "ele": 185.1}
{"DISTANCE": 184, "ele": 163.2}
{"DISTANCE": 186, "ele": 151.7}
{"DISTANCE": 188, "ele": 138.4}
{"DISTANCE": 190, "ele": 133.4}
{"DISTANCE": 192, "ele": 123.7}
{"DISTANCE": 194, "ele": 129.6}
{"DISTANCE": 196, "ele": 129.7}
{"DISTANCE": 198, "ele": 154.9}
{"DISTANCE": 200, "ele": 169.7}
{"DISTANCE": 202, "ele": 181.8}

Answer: 80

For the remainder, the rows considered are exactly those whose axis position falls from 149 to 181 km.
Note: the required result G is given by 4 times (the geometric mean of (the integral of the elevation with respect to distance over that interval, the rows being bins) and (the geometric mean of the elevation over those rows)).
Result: 5893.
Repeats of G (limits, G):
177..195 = 2718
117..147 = 5706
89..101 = 3851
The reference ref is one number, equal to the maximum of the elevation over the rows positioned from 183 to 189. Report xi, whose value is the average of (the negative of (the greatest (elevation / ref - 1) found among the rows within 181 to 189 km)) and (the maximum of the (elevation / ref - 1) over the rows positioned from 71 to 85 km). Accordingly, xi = 0.311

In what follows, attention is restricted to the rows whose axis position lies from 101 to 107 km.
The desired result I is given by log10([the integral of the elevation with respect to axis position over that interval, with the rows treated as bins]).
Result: 3.23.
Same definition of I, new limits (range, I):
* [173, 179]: 3.15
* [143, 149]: 3.22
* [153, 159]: 3.22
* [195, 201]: 2.96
